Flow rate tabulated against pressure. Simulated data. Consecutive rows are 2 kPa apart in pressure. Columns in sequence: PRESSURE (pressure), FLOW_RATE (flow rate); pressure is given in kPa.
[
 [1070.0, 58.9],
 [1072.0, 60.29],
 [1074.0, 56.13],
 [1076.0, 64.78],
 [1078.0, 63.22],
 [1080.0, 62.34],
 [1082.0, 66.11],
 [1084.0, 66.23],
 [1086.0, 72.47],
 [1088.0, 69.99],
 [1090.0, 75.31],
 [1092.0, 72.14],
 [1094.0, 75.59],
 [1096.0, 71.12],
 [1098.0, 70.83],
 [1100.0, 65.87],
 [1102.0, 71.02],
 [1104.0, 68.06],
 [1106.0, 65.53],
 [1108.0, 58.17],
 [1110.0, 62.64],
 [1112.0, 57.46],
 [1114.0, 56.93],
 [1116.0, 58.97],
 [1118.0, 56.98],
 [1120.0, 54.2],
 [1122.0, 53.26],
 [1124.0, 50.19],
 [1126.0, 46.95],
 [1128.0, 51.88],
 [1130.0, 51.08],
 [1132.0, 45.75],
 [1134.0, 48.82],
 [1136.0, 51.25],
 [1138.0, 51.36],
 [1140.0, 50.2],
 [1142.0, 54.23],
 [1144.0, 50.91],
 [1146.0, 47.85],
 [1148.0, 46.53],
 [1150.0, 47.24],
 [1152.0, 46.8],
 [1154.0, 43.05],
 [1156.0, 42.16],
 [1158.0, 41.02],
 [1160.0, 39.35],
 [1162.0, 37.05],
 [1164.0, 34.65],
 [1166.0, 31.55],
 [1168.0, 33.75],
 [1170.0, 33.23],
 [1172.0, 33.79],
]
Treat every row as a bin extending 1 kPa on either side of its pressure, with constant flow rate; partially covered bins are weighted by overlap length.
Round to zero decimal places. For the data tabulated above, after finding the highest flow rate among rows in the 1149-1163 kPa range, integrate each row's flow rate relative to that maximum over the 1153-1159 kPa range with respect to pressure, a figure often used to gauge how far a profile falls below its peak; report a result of -31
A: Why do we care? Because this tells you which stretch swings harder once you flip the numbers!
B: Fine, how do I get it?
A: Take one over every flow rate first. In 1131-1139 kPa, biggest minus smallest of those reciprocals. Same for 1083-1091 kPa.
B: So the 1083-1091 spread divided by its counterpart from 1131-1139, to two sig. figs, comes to 0.76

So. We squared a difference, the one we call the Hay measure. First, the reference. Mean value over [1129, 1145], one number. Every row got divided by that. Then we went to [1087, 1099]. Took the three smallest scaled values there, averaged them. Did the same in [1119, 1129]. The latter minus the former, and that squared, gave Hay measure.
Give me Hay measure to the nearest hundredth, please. 0.17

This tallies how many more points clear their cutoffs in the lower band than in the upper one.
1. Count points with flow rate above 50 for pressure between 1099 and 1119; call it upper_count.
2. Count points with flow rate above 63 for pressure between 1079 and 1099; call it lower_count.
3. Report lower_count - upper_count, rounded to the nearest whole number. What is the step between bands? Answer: -1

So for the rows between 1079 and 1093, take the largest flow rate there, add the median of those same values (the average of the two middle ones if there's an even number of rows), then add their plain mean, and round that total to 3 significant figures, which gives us 215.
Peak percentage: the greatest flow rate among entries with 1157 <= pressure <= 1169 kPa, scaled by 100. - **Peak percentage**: 4102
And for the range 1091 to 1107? 7559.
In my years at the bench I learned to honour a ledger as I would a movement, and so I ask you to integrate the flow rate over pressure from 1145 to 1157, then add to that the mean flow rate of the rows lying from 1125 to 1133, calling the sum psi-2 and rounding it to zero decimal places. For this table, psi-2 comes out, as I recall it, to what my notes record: 596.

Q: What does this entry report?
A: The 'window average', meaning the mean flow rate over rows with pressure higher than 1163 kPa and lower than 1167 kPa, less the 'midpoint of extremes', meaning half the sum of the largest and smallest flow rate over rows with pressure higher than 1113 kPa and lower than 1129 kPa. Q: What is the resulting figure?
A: -20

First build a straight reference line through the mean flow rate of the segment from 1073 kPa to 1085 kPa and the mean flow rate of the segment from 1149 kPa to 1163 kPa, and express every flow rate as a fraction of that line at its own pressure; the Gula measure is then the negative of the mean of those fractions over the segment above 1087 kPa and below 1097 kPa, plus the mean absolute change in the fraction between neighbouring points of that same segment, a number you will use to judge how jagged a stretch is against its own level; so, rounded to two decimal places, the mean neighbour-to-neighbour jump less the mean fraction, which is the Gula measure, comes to -1.15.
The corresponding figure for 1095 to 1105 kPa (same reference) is -1.15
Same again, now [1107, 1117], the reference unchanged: -1.03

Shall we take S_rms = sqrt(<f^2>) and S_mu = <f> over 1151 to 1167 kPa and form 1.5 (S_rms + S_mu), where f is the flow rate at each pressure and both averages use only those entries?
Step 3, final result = 119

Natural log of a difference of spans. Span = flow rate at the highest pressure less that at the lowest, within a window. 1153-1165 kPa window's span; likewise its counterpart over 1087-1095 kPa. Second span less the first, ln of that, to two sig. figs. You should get 2.6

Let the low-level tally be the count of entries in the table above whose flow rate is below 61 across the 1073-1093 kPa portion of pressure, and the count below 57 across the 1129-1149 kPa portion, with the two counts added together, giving 11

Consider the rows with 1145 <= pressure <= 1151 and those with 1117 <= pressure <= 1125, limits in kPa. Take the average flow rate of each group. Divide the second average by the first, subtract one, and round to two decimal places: 0.14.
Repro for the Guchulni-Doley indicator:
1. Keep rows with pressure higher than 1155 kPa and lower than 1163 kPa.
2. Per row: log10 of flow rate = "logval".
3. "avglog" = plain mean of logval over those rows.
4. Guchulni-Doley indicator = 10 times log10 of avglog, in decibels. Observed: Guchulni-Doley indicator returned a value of 2.0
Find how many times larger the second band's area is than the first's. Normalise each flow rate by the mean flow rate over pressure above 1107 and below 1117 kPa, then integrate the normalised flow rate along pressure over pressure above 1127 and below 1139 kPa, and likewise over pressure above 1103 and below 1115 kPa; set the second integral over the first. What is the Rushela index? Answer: 1.23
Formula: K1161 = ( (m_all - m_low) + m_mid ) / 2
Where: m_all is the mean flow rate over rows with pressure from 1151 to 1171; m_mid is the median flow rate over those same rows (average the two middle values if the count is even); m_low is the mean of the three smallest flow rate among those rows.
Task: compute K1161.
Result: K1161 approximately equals 22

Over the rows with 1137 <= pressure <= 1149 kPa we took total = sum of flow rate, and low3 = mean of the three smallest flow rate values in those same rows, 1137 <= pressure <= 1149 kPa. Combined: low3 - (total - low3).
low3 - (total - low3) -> -205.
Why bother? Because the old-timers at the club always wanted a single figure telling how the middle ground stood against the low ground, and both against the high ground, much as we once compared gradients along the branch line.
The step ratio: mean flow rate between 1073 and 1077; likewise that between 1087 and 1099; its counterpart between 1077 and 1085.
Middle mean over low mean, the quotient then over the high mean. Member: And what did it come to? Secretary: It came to 0.015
